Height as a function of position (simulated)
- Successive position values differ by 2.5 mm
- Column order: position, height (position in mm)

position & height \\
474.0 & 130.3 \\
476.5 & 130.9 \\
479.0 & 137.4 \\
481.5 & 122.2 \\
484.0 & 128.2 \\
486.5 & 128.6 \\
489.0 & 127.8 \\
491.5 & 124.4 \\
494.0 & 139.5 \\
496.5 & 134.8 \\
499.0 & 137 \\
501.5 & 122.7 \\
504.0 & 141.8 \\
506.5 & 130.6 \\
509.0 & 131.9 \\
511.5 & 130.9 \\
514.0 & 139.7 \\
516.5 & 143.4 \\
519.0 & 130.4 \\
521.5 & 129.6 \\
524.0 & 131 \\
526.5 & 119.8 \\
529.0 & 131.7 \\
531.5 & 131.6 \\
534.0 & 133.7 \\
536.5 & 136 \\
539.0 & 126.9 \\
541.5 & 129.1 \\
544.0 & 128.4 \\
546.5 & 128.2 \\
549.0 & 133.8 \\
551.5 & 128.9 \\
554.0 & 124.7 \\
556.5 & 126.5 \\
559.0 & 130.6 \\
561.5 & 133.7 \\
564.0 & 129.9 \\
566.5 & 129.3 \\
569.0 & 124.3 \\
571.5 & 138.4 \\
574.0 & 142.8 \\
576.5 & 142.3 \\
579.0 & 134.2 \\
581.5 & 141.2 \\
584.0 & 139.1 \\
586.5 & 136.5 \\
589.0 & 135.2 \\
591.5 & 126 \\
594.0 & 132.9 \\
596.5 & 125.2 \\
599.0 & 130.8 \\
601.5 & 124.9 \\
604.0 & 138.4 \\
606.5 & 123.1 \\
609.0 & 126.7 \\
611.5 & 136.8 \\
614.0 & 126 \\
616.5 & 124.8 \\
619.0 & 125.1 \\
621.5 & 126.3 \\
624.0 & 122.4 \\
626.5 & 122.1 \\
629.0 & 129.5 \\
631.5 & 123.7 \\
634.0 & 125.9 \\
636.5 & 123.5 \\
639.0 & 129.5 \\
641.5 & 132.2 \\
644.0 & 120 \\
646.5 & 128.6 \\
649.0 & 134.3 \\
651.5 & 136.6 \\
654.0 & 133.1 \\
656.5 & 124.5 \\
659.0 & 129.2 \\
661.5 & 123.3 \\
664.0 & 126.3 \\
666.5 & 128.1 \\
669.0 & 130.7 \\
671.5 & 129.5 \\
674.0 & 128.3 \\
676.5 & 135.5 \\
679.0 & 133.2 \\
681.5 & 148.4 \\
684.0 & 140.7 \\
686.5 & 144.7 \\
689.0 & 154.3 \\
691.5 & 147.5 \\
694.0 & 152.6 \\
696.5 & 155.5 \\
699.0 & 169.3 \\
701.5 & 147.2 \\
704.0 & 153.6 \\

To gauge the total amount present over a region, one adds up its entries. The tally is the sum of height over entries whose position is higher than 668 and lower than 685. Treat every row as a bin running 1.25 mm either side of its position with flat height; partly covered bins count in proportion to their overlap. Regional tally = 946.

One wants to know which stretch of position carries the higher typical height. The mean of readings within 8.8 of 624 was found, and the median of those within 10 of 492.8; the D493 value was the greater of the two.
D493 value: 128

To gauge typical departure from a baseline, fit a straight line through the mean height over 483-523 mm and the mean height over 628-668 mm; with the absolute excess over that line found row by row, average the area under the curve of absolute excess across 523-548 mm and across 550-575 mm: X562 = 96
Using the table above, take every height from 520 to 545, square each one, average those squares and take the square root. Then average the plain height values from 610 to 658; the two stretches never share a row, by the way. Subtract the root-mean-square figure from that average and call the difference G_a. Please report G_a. -2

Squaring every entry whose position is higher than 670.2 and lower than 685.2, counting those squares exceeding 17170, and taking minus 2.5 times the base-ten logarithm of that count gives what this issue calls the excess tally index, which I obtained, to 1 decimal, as -1.5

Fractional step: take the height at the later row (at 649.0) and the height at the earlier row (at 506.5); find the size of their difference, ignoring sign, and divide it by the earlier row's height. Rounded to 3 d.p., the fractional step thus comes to 0.028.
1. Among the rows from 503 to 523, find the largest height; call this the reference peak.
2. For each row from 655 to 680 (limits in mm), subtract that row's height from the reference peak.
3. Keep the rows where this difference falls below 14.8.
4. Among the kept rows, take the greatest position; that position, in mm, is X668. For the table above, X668 679.0 mm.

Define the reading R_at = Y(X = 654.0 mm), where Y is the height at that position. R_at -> 133.1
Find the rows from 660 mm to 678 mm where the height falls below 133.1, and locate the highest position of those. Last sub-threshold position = 674.0 mm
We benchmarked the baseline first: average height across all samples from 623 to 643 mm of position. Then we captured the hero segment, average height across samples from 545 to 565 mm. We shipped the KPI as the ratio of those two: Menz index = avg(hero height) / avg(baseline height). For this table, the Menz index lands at 1.03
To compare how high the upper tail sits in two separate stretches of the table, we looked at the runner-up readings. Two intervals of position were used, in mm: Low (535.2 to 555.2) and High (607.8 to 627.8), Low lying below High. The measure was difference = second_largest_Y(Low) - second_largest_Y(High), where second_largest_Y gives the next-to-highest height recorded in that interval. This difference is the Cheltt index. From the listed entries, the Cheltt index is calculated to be 7.1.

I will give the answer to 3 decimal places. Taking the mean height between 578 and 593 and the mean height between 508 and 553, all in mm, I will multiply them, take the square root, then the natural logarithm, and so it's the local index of 4.893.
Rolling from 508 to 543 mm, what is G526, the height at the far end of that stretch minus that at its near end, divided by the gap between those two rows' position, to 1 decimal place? -0.1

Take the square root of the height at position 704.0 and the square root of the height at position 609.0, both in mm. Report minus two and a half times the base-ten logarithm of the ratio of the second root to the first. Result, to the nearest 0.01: 0.10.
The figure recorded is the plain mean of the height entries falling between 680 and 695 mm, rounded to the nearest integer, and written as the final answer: 148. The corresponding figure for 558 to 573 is 131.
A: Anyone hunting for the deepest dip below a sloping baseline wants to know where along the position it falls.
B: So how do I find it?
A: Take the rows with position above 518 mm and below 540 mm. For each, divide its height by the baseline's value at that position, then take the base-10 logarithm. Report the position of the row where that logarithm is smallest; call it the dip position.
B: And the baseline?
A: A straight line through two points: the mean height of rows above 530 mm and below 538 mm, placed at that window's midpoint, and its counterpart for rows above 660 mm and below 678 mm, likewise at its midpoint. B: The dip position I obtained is 526.5 mm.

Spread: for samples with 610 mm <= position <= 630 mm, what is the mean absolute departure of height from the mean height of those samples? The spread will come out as 3.3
